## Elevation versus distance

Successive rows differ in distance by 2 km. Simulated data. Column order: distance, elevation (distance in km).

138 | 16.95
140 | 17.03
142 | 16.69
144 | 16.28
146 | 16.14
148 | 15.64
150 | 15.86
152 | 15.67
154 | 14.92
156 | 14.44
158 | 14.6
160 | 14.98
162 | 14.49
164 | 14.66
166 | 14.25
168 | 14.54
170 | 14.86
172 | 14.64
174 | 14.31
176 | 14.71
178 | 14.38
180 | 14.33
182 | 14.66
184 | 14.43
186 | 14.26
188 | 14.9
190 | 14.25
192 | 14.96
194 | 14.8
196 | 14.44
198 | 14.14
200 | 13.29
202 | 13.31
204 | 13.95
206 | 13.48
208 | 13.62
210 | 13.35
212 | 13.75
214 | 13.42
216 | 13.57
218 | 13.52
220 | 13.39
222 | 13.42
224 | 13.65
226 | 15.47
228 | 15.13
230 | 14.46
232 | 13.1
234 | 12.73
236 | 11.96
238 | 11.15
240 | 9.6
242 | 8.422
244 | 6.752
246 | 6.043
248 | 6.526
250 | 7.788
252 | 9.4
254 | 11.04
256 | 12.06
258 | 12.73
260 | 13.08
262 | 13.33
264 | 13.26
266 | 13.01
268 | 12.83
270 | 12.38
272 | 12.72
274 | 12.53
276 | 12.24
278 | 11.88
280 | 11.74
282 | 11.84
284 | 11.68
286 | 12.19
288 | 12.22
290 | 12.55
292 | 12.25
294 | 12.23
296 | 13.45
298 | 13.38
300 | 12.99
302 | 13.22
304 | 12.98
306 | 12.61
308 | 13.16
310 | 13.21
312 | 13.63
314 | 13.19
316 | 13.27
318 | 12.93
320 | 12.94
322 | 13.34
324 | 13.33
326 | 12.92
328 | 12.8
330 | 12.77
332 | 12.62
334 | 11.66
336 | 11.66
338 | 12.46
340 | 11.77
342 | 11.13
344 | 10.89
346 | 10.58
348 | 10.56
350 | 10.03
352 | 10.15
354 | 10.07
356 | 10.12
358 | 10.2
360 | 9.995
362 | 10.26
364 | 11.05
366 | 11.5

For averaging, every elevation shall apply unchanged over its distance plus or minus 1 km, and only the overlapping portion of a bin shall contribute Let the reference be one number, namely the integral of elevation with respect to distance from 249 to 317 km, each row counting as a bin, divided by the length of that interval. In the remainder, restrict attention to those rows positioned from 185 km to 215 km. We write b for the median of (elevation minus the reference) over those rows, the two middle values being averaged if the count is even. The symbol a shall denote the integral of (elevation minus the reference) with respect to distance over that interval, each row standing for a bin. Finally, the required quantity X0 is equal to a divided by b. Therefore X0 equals 31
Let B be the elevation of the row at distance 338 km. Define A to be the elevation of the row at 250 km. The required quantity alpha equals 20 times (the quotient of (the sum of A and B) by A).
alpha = 52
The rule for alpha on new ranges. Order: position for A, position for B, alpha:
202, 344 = 36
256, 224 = 43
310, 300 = 40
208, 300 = 39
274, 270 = 40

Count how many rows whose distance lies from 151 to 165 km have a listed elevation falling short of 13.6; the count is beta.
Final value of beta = 0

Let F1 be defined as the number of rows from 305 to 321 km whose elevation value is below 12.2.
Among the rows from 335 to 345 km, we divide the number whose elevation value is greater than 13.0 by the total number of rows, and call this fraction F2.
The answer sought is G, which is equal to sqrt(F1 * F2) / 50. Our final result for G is 0.000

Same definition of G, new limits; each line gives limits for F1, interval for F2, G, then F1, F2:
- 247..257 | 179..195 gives 0.045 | 5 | 1.0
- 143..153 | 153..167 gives 0.000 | 0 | 1.0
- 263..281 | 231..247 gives 0.010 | 2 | 0.1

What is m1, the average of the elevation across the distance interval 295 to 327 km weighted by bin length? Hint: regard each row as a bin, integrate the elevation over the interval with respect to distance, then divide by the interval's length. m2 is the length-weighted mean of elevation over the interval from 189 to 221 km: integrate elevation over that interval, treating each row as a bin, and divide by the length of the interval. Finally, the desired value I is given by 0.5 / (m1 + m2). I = 0.0185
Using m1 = 13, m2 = 13.8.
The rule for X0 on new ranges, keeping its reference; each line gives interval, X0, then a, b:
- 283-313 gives 20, 11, 0.6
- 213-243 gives 13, 14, 1.0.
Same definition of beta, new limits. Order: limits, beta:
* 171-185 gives 0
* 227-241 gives 5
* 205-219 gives 5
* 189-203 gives 2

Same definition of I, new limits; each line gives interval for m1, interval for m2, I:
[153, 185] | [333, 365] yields 0.0197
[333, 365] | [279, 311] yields 0.0214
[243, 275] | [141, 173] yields 0.0191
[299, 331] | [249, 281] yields 0.0199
